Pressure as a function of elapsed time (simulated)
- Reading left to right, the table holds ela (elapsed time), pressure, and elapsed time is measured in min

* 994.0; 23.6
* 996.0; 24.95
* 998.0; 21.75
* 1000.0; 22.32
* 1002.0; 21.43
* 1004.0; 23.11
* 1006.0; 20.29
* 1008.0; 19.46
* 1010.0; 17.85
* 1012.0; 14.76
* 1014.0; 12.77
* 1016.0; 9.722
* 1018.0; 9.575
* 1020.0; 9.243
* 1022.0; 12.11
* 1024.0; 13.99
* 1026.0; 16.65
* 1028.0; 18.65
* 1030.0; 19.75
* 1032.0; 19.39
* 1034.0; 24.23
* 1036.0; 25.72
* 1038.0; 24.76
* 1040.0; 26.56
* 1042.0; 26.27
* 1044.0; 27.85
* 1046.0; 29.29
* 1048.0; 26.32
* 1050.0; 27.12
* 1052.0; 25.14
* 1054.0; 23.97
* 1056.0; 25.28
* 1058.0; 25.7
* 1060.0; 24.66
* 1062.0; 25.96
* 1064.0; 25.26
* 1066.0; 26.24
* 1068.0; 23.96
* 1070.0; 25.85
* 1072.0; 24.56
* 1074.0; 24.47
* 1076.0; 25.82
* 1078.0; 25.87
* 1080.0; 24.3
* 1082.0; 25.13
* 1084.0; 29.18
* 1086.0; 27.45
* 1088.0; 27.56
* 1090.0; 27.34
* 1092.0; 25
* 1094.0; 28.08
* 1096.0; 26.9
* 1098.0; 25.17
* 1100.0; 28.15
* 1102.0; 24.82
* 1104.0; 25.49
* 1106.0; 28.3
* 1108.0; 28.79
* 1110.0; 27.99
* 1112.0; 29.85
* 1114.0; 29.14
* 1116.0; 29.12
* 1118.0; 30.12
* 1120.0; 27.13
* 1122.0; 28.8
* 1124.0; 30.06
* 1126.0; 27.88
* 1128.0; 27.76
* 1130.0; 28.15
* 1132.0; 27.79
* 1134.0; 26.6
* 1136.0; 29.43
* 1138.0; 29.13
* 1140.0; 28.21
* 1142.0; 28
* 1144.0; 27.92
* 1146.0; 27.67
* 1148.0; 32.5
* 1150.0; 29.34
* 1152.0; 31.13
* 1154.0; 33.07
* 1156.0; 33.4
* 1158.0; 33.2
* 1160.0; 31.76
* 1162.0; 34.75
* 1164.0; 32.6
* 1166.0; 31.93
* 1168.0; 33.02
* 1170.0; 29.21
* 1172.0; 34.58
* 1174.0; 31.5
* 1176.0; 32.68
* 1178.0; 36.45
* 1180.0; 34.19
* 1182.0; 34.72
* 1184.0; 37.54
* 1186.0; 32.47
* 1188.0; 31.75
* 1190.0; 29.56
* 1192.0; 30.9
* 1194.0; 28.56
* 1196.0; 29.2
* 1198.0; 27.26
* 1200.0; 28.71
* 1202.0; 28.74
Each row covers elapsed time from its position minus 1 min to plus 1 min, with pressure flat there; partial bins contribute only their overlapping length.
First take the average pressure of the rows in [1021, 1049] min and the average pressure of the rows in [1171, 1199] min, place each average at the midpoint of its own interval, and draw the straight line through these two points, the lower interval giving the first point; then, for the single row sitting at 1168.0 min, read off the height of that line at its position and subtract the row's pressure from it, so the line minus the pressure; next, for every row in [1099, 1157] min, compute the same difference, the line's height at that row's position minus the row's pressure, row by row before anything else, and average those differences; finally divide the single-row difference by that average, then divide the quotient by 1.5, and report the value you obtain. 3.4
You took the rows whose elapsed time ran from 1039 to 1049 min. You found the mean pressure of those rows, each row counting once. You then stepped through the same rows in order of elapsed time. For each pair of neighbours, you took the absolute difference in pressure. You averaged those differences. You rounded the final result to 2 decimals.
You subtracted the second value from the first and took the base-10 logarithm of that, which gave 1.41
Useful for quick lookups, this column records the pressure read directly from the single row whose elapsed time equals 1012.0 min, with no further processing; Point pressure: 14.76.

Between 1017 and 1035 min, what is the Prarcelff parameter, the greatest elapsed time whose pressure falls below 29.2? 1034.0 min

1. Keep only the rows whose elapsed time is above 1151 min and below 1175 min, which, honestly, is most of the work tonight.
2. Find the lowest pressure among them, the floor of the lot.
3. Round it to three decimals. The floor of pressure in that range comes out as 29.210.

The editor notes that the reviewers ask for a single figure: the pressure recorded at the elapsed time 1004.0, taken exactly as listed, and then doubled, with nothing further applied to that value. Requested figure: 46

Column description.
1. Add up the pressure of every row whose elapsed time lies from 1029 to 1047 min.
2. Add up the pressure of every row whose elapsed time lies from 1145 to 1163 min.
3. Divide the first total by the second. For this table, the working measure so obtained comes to 0.78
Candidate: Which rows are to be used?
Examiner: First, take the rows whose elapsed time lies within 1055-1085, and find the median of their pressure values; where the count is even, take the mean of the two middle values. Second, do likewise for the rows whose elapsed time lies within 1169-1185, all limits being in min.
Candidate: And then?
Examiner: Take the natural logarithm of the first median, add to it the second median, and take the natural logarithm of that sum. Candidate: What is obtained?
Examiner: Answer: 3.63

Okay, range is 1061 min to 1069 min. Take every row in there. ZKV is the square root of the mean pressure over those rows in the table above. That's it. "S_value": 5.0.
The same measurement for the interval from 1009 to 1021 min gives 3.5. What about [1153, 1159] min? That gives 5.8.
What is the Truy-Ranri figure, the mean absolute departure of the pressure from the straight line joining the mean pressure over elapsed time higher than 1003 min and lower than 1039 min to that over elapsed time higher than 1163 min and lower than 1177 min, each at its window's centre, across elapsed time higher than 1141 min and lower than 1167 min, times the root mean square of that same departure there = 3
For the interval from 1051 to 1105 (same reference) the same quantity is 9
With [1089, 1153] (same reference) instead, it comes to 3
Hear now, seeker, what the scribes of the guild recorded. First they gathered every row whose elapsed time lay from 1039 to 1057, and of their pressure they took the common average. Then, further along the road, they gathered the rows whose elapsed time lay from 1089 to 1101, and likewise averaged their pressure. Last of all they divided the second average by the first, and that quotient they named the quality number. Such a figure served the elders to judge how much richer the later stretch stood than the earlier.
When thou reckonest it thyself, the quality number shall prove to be 1.01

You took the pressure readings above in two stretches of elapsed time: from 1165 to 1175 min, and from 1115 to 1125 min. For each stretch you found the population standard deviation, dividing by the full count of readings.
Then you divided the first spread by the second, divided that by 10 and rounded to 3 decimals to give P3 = 0.163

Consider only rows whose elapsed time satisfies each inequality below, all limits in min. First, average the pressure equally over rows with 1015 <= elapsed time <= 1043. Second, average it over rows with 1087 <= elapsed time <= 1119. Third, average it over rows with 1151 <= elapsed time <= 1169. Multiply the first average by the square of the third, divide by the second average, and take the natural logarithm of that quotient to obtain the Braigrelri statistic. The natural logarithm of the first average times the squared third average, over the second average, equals 6.57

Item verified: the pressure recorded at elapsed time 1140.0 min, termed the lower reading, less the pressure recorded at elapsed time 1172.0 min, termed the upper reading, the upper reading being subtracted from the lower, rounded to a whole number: -6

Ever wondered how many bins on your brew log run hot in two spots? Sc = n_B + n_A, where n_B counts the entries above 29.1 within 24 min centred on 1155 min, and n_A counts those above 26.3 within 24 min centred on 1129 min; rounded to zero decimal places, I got 22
